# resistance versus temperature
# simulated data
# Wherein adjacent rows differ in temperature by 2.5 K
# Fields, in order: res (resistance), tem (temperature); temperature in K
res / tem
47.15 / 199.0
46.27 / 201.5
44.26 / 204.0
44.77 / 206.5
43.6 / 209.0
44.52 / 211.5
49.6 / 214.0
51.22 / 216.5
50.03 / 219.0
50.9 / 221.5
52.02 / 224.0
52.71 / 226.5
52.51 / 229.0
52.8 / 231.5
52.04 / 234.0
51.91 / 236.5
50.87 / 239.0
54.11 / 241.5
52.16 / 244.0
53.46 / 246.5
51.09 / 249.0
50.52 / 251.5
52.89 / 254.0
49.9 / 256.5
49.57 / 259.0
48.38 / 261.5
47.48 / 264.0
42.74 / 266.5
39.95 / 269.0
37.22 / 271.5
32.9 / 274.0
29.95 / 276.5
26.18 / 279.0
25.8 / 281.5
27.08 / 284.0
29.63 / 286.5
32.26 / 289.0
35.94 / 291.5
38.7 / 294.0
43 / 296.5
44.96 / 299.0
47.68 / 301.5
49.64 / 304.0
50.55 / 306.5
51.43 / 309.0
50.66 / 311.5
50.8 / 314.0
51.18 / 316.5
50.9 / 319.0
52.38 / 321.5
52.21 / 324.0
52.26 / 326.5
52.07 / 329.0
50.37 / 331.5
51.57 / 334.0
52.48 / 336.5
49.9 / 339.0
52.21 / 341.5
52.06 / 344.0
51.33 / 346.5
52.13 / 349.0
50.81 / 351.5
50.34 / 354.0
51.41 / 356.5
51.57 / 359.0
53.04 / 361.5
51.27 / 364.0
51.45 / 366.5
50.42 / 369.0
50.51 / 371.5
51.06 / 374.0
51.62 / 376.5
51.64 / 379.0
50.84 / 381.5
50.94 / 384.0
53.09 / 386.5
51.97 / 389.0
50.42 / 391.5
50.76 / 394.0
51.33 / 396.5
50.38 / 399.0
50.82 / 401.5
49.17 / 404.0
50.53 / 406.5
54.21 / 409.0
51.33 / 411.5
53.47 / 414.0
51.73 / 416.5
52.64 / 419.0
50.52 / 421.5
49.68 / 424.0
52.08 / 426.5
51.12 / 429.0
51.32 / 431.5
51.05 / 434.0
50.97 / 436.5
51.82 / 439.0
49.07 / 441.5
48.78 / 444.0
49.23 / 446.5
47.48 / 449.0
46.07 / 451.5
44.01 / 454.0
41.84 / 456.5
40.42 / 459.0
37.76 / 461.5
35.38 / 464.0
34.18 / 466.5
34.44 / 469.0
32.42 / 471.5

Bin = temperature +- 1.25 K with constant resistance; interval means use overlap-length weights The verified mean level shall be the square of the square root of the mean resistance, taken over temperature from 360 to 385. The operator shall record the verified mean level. 51.3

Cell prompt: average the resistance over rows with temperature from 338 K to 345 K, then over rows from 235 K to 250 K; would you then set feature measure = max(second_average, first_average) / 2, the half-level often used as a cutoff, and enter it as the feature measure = 26.1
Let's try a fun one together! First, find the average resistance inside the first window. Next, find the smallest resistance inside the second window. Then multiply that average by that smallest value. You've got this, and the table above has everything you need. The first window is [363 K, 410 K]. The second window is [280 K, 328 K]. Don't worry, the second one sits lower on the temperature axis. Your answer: 1320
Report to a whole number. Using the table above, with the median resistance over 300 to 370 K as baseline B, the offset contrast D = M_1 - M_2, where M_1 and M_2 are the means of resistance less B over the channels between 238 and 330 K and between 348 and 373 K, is -6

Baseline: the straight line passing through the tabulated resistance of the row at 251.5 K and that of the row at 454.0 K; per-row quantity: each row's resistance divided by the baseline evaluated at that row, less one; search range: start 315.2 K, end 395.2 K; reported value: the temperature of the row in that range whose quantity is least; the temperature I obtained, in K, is 339.0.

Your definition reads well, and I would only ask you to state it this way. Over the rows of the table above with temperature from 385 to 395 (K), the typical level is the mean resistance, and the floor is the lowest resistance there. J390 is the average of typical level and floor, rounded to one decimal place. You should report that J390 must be 51.0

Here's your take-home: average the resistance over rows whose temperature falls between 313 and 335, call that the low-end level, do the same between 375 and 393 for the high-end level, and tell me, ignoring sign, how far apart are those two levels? 0.0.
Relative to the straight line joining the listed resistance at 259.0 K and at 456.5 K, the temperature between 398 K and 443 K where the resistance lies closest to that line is 404.0 K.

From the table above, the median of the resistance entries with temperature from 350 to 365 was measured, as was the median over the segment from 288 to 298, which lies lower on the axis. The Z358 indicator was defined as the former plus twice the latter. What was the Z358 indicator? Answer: 126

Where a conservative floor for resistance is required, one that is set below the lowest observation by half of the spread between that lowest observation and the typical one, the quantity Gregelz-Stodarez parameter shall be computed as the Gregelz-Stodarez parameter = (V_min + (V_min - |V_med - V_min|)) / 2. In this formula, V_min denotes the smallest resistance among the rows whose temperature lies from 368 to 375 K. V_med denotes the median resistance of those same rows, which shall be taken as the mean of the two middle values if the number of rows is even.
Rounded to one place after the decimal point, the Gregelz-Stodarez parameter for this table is 50.4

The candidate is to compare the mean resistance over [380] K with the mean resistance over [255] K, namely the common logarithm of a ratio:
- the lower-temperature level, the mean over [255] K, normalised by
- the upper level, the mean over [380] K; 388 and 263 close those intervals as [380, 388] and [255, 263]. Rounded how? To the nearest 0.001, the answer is -0.020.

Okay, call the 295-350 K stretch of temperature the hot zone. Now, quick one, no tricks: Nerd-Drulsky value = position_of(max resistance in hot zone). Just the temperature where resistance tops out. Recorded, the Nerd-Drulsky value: 336.5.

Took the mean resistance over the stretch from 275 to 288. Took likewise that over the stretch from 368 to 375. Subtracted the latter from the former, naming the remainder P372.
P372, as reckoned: -23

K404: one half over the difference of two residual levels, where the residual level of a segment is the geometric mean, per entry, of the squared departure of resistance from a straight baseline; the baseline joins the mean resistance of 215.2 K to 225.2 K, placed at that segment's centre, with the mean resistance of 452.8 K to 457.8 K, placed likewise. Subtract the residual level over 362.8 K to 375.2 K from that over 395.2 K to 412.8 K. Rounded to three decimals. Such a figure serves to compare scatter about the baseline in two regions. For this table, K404 0.036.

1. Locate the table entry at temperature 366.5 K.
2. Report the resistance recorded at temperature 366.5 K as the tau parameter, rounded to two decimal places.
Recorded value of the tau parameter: 51.45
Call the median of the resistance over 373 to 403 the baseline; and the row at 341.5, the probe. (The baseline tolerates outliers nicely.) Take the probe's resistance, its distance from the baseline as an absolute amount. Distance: 1.2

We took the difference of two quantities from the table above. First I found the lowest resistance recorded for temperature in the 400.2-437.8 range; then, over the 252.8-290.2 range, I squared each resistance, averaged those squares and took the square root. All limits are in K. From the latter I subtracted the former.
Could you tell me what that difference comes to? -10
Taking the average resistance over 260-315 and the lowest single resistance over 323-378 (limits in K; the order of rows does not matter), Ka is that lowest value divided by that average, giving 1.24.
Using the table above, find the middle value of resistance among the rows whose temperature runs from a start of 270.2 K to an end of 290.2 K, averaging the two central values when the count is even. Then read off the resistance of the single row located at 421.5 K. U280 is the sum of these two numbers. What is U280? 80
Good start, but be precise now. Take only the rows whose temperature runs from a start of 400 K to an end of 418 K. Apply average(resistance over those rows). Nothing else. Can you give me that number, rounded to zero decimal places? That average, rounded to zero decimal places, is 52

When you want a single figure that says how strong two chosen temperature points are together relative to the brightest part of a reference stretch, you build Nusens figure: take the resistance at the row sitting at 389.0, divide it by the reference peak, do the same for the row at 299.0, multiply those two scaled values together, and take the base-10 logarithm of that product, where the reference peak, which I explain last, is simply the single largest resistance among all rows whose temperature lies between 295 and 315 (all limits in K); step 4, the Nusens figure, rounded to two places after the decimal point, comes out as -0.05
